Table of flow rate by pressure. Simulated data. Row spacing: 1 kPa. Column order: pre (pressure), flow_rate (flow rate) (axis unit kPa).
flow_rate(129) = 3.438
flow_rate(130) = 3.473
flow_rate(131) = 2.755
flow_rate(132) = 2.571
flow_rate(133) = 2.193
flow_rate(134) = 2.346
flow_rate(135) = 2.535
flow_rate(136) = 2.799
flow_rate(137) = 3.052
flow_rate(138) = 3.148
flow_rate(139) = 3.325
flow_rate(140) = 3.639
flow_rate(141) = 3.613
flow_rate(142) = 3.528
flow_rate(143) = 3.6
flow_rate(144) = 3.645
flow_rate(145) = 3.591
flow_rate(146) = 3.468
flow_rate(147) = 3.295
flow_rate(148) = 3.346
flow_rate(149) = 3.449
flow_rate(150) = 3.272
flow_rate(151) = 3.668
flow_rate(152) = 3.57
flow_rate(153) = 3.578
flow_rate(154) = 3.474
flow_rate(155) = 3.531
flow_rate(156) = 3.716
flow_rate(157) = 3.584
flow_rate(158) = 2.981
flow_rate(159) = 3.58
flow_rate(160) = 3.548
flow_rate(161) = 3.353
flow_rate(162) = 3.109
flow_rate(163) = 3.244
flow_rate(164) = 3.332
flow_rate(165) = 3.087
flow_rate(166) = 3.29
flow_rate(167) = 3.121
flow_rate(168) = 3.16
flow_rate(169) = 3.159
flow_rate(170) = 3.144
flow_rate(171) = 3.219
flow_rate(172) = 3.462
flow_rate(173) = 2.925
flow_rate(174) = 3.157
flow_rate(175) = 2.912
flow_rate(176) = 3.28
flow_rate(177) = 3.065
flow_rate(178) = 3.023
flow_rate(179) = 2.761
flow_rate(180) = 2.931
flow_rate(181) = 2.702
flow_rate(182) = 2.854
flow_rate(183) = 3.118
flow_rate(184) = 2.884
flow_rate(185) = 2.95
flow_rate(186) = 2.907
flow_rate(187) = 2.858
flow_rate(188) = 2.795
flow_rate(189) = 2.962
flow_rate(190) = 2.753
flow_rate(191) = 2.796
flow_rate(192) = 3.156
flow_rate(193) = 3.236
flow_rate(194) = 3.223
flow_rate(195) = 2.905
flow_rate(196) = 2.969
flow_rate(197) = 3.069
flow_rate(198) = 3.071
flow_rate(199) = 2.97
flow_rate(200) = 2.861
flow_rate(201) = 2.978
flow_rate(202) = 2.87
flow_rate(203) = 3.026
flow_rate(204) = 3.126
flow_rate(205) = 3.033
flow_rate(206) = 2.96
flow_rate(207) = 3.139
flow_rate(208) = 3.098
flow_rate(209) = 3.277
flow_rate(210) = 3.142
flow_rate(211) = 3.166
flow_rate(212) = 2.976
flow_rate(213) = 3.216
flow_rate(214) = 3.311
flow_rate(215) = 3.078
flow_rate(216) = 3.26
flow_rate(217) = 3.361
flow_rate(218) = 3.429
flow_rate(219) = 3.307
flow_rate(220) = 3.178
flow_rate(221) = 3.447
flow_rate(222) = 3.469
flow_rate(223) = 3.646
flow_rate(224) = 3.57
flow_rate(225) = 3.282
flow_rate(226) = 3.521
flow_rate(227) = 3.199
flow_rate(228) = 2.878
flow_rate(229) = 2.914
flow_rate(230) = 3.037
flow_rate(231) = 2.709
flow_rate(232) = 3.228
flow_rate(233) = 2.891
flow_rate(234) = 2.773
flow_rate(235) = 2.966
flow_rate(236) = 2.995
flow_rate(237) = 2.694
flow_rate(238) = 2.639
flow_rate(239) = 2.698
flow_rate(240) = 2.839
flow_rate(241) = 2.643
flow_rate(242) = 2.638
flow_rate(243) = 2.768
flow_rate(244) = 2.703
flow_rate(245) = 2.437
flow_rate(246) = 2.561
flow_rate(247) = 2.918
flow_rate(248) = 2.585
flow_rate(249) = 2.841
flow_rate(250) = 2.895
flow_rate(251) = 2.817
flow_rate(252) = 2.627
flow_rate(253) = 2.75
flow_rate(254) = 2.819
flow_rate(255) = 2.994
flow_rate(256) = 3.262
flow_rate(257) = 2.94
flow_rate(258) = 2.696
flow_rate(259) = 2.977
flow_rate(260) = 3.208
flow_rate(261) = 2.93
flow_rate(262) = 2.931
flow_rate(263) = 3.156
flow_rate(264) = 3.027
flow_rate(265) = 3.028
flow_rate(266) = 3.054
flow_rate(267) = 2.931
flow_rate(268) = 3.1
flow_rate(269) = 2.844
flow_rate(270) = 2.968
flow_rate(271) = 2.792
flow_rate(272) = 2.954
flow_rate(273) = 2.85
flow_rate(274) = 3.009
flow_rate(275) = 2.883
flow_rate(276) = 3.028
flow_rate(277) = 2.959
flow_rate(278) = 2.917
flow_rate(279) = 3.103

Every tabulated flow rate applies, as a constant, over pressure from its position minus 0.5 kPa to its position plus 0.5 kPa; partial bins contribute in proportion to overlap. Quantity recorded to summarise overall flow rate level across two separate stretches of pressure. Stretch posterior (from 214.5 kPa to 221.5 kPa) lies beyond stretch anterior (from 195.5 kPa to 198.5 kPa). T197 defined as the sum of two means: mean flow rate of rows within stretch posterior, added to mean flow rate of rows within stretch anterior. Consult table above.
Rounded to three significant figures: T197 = 6.33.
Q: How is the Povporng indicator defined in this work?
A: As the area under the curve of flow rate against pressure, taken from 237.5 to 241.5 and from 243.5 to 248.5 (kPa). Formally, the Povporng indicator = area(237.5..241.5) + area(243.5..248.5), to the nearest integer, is 24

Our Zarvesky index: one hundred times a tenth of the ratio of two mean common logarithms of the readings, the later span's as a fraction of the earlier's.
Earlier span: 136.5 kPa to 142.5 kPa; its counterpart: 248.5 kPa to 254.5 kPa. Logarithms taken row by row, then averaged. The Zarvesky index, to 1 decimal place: 8.4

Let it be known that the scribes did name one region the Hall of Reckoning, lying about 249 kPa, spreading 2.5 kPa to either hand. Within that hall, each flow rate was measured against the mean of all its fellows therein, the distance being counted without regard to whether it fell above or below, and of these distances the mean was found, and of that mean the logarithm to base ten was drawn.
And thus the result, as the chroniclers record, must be -1.043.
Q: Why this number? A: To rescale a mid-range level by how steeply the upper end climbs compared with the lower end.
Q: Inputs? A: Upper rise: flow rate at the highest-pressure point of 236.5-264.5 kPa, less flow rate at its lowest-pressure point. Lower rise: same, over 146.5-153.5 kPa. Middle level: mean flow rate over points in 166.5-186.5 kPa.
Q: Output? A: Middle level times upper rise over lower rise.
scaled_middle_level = 4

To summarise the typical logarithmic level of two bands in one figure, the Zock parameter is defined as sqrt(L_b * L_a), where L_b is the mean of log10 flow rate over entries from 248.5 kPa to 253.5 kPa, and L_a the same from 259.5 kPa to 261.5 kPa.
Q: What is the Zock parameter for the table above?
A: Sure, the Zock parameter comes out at 0.465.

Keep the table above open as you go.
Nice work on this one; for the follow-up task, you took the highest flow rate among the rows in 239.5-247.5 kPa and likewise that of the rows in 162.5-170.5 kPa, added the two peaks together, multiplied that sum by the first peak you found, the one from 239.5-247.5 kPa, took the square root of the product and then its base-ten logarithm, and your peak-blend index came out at 0.630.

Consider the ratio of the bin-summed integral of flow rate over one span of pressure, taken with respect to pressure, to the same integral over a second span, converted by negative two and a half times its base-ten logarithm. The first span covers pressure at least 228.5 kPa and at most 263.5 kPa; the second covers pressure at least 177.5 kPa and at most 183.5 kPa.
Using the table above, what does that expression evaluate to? -1.9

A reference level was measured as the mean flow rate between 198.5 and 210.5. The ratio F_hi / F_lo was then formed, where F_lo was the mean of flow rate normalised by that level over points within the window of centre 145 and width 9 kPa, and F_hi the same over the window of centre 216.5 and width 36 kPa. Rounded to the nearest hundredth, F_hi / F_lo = 0.90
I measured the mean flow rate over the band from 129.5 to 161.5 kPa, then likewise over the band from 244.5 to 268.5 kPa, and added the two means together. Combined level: 6.18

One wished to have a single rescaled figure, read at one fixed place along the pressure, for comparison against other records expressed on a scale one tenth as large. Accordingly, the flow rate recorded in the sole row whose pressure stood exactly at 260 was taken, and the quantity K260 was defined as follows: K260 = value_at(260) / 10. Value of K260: 0.32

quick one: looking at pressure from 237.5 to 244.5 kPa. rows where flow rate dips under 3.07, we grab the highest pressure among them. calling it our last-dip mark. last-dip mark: 244 kPa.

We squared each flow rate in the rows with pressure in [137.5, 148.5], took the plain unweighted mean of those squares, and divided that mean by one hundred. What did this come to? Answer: 0.121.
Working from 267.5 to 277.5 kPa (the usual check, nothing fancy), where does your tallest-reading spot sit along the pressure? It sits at 268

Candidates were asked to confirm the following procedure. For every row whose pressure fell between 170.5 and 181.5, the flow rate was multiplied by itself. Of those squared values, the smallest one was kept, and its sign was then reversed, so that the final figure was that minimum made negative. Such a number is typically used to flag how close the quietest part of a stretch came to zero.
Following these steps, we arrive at -7.3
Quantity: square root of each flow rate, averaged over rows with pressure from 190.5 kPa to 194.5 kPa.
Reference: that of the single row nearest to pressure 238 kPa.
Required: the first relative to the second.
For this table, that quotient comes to 1.08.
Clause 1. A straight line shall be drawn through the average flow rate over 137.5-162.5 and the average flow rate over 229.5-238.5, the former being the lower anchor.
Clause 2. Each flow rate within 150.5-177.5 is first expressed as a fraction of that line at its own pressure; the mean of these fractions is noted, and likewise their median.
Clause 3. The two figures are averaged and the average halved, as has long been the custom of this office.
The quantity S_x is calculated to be 0.49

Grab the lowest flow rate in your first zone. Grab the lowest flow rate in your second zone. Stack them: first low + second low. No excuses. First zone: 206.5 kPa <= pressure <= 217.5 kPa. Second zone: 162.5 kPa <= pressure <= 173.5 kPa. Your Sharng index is 5.9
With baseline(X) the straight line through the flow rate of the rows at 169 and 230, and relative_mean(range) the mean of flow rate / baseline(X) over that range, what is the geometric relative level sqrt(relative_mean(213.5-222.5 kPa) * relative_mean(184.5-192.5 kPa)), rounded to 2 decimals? 1.00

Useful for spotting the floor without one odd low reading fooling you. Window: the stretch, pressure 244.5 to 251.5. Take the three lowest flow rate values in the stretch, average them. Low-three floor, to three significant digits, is 2.53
